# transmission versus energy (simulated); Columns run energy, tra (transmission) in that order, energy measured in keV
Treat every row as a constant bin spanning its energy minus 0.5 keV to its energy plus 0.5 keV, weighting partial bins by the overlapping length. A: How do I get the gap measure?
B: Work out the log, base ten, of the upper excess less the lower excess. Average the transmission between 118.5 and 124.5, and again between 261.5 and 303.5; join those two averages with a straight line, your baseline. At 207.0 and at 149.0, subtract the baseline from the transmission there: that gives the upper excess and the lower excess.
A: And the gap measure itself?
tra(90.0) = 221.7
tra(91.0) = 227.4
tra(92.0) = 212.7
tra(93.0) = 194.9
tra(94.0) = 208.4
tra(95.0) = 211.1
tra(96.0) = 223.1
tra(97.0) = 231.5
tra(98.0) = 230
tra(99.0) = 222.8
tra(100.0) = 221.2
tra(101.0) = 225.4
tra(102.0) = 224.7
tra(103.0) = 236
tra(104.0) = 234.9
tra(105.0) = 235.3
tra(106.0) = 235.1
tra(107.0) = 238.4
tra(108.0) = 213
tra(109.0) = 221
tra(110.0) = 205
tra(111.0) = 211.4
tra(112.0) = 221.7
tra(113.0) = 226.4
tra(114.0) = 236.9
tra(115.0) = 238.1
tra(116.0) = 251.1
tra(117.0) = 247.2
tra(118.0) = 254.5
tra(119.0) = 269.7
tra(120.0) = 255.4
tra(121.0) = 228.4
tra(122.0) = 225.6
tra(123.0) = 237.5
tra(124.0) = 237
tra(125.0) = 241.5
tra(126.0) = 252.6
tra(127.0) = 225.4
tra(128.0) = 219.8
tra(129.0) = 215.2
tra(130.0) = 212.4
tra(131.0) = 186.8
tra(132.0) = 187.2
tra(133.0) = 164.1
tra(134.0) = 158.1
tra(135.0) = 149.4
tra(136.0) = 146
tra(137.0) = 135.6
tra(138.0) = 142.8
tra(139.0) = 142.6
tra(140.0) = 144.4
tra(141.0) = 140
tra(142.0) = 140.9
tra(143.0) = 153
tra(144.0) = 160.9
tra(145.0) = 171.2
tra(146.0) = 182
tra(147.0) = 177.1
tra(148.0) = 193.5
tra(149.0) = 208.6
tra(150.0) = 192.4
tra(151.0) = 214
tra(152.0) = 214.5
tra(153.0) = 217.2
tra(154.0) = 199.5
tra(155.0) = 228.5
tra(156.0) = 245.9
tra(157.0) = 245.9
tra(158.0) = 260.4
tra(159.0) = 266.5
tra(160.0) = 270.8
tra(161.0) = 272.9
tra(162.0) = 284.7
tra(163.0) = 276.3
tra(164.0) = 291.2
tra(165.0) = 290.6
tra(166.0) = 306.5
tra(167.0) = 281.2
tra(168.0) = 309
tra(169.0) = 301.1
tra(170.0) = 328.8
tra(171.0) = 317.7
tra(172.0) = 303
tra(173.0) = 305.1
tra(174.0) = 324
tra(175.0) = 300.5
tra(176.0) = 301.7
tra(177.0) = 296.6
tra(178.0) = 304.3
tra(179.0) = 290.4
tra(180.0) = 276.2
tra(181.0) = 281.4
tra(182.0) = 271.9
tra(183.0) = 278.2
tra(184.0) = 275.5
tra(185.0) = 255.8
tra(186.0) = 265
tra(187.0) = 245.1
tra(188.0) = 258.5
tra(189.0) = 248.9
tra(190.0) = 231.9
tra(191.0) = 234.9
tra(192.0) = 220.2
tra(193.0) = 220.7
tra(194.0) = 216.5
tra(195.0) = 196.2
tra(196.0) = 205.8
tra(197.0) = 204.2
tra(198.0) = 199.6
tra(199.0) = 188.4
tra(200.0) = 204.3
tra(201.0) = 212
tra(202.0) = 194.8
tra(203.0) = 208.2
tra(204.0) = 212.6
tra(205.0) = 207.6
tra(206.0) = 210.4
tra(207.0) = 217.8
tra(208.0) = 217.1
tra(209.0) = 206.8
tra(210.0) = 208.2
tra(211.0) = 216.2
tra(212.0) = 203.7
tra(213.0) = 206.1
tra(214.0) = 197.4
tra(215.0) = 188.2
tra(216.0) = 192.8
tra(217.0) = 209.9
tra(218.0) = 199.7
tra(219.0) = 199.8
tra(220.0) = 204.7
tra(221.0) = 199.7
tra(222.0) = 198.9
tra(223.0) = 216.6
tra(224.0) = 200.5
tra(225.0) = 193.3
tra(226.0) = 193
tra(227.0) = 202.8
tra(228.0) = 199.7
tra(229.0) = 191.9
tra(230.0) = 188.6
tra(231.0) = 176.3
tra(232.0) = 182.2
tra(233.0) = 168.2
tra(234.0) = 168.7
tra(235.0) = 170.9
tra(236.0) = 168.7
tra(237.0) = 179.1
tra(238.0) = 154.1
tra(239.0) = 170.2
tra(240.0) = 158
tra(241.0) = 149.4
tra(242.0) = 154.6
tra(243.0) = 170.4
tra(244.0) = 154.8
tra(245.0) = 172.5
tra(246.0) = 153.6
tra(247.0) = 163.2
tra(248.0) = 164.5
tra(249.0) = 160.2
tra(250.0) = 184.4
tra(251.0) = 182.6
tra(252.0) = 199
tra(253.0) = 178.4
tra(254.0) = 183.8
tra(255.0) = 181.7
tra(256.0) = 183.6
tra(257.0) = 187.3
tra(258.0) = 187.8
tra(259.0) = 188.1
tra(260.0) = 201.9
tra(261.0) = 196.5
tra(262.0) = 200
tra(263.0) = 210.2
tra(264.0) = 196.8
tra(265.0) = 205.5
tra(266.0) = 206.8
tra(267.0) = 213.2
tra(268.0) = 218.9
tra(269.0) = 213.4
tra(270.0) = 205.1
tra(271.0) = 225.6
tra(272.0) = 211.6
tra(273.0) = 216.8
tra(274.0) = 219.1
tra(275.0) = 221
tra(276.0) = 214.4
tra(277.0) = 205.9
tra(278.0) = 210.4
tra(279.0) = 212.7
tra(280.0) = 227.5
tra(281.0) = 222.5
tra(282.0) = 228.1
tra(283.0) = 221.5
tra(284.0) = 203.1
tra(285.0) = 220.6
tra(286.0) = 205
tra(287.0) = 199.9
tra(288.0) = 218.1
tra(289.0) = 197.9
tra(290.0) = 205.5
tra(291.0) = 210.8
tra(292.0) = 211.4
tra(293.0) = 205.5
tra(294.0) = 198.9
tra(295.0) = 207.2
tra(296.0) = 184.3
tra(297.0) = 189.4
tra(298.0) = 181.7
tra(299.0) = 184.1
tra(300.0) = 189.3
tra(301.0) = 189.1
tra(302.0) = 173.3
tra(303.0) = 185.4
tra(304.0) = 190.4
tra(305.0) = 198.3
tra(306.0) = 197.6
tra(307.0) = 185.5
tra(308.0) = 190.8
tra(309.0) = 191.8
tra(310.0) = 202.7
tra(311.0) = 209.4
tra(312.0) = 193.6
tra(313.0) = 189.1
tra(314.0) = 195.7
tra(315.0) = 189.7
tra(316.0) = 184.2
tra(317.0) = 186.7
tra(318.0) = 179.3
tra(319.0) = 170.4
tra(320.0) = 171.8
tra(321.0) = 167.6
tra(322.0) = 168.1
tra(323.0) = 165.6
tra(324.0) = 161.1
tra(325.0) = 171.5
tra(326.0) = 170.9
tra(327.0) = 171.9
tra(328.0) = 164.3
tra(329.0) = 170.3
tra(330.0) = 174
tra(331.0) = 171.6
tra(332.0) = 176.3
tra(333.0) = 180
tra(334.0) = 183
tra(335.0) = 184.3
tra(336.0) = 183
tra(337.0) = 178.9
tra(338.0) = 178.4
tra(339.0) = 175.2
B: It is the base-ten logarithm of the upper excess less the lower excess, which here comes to 1.3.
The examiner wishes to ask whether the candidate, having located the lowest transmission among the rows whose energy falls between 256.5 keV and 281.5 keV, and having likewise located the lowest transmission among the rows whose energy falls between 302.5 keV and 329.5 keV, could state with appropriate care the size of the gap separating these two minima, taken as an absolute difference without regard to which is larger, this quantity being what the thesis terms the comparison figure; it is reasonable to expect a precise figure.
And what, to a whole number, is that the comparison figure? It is 26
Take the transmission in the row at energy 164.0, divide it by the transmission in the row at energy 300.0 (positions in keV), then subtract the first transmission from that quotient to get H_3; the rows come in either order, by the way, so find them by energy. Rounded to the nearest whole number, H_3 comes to -290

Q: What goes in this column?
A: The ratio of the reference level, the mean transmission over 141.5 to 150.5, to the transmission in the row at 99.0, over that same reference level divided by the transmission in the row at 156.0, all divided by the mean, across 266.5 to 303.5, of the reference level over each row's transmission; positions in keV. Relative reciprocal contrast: 1.29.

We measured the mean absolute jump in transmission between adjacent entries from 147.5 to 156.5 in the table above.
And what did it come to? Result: 15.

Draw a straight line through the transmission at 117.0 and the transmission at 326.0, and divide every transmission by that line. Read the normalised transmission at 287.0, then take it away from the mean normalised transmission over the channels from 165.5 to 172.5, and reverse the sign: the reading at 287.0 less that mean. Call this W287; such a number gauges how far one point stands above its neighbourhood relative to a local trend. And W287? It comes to -0.3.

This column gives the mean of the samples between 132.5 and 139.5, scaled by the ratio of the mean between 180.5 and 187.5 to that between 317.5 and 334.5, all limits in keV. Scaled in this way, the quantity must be 231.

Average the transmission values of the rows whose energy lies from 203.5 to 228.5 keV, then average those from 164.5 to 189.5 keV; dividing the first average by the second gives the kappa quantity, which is 0.71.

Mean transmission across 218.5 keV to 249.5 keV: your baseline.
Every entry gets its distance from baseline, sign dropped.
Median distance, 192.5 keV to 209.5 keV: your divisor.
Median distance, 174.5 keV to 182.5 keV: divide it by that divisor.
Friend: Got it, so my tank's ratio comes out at 3.9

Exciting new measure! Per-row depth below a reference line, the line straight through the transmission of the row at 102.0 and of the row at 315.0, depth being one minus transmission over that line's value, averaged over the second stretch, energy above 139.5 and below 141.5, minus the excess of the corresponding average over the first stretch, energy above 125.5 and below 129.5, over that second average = 0.73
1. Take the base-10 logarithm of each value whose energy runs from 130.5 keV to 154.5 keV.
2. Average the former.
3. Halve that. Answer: 1.11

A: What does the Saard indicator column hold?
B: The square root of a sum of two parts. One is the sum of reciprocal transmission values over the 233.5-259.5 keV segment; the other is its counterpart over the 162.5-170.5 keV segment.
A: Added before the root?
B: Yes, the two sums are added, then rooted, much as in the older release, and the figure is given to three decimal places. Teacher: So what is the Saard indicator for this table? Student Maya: 0.423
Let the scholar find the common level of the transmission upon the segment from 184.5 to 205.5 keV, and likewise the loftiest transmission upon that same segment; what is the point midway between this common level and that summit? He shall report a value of 243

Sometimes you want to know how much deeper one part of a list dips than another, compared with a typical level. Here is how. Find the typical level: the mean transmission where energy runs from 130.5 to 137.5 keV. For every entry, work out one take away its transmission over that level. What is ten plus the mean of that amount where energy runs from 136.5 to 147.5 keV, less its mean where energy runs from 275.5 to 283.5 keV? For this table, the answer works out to 10.4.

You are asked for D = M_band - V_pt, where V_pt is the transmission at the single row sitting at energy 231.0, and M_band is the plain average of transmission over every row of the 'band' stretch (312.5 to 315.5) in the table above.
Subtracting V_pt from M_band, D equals 15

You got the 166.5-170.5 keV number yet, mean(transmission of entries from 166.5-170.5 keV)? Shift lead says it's 305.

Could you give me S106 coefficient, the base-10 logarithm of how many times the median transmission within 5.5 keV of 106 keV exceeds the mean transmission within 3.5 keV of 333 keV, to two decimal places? 0.10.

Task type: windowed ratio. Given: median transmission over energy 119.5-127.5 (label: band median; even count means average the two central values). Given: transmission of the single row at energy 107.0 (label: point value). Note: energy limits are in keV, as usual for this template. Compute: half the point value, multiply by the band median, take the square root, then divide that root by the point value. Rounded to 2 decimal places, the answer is 0.71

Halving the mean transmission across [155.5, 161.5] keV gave 130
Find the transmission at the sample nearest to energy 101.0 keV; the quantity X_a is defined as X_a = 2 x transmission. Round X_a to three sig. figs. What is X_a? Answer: 451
